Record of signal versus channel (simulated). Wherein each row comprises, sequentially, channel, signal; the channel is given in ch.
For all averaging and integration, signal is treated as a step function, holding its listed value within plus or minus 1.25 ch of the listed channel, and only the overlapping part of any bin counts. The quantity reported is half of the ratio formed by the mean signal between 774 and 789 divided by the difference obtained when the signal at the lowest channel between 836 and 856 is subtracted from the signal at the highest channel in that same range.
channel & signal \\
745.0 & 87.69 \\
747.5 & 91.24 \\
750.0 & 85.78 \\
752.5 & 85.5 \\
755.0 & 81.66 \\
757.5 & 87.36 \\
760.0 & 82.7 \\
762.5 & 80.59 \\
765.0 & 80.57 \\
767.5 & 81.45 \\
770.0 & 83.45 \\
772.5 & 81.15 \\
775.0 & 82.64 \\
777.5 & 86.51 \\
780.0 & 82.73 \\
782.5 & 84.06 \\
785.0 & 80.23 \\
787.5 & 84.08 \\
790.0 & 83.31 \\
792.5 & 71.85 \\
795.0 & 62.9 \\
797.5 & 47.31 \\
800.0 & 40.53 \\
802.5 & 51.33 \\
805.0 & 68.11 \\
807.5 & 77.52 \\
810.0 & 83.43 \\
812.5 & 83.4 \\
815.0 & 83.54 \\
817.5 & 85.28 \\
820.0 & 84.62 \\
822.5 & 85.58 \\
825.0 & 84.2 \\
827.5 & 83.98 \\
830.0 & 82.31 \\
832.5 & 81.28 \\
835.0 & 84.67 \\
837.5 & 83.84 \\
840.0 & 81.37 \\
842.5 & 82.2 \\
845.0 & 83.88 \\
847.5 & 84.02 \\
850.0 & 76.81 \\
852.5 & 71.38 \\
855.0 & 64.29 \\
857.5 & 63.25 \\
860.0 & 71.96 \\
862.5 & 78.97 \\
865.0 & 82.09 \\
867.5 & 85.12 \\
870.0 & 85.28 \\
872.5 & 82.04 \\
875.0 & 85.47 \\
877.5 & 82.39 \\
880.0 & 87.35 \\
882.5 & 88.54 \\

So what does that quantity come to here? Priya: -2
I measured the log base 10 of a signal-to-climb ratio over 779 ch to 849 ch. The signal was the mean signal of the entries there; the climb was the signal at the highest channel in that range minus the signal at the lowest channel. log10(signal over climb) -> 1.8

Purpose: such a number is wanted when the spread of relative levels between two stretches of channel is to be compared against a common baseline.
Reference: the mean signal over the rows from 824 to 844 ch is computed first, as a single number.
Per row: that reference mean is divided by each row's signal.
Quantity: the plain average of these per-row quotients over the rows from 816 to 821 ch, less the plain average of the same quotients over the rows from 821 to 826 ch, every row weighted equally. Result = 0.00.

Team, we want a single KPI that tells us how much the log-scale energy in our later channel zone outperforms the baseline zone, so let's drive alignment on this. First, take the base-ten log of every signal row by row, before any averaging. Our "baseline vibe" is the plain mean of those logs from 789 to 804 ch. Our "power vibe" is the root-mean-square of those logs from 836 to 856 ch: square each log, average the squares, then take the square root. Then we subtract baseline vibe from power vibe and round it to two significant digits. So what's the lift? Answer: 0.13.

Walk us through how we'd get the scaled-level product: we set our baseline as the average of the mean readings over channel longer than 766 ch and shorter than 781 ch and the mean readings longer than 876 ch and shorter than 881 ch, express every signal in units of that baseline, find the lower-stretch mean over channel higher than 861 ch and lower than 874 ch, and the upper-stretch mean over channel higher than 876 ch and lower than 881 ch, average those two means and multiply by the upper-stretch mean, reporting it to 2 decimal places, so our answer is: 1.01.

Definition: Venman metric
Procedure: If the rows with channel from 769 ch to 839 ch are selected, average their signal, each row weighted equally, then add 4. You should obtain 82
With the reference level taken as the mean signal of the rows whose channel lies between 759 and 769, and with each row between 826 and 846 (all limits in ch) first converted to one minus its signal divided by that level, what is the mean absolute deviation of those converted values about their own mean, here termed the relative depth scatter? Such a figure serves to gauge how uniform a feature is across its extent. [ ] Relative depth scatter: 0.014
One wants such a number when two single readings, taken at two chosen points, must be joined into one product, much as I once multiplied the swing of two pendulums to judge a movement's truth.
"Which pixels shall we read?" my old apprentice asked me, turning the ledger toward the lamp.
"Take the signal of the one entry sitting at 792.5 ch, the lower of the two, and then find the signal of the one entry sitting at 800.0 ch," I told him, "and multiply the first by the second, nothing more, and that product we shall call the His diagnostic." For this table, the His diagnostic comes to 2912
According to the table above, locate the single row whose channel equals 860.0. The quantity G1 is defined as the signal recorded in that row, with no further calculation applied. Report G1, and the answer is 71.96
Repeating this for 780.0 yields 82.73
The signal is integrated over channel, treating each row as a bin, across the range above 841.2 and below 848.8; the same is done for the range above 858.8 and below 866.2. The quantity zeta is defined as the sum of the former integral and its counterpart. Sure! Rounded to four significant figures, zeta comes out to 1208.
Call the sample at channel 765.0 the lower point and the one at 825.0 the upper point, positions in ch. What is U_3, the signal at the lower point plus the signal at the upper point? 165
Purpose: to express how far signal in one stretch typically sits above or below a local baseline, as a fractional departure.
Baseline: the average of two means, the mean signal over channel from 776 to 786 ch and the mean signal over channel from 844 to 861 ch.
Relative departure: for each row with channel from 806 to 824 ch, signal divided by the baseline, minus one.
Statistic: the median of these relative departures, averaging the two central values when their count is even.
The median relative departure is 0.064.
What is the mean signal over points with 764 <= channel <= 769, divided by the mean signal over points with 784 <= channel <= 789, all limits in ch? 0.99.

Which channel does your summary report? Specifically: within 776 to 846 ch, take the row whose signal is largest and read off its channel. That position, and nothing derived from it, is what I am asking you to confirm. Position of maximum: 777.5 ch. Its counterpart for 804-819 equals 817.5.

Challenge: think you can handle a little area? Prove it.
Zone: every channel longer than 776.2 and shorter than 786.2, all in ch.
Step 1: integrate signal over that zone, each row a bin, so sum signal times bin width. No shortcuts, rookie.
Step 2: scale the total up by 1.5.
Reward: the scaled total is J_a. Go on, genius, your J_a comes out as 1251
